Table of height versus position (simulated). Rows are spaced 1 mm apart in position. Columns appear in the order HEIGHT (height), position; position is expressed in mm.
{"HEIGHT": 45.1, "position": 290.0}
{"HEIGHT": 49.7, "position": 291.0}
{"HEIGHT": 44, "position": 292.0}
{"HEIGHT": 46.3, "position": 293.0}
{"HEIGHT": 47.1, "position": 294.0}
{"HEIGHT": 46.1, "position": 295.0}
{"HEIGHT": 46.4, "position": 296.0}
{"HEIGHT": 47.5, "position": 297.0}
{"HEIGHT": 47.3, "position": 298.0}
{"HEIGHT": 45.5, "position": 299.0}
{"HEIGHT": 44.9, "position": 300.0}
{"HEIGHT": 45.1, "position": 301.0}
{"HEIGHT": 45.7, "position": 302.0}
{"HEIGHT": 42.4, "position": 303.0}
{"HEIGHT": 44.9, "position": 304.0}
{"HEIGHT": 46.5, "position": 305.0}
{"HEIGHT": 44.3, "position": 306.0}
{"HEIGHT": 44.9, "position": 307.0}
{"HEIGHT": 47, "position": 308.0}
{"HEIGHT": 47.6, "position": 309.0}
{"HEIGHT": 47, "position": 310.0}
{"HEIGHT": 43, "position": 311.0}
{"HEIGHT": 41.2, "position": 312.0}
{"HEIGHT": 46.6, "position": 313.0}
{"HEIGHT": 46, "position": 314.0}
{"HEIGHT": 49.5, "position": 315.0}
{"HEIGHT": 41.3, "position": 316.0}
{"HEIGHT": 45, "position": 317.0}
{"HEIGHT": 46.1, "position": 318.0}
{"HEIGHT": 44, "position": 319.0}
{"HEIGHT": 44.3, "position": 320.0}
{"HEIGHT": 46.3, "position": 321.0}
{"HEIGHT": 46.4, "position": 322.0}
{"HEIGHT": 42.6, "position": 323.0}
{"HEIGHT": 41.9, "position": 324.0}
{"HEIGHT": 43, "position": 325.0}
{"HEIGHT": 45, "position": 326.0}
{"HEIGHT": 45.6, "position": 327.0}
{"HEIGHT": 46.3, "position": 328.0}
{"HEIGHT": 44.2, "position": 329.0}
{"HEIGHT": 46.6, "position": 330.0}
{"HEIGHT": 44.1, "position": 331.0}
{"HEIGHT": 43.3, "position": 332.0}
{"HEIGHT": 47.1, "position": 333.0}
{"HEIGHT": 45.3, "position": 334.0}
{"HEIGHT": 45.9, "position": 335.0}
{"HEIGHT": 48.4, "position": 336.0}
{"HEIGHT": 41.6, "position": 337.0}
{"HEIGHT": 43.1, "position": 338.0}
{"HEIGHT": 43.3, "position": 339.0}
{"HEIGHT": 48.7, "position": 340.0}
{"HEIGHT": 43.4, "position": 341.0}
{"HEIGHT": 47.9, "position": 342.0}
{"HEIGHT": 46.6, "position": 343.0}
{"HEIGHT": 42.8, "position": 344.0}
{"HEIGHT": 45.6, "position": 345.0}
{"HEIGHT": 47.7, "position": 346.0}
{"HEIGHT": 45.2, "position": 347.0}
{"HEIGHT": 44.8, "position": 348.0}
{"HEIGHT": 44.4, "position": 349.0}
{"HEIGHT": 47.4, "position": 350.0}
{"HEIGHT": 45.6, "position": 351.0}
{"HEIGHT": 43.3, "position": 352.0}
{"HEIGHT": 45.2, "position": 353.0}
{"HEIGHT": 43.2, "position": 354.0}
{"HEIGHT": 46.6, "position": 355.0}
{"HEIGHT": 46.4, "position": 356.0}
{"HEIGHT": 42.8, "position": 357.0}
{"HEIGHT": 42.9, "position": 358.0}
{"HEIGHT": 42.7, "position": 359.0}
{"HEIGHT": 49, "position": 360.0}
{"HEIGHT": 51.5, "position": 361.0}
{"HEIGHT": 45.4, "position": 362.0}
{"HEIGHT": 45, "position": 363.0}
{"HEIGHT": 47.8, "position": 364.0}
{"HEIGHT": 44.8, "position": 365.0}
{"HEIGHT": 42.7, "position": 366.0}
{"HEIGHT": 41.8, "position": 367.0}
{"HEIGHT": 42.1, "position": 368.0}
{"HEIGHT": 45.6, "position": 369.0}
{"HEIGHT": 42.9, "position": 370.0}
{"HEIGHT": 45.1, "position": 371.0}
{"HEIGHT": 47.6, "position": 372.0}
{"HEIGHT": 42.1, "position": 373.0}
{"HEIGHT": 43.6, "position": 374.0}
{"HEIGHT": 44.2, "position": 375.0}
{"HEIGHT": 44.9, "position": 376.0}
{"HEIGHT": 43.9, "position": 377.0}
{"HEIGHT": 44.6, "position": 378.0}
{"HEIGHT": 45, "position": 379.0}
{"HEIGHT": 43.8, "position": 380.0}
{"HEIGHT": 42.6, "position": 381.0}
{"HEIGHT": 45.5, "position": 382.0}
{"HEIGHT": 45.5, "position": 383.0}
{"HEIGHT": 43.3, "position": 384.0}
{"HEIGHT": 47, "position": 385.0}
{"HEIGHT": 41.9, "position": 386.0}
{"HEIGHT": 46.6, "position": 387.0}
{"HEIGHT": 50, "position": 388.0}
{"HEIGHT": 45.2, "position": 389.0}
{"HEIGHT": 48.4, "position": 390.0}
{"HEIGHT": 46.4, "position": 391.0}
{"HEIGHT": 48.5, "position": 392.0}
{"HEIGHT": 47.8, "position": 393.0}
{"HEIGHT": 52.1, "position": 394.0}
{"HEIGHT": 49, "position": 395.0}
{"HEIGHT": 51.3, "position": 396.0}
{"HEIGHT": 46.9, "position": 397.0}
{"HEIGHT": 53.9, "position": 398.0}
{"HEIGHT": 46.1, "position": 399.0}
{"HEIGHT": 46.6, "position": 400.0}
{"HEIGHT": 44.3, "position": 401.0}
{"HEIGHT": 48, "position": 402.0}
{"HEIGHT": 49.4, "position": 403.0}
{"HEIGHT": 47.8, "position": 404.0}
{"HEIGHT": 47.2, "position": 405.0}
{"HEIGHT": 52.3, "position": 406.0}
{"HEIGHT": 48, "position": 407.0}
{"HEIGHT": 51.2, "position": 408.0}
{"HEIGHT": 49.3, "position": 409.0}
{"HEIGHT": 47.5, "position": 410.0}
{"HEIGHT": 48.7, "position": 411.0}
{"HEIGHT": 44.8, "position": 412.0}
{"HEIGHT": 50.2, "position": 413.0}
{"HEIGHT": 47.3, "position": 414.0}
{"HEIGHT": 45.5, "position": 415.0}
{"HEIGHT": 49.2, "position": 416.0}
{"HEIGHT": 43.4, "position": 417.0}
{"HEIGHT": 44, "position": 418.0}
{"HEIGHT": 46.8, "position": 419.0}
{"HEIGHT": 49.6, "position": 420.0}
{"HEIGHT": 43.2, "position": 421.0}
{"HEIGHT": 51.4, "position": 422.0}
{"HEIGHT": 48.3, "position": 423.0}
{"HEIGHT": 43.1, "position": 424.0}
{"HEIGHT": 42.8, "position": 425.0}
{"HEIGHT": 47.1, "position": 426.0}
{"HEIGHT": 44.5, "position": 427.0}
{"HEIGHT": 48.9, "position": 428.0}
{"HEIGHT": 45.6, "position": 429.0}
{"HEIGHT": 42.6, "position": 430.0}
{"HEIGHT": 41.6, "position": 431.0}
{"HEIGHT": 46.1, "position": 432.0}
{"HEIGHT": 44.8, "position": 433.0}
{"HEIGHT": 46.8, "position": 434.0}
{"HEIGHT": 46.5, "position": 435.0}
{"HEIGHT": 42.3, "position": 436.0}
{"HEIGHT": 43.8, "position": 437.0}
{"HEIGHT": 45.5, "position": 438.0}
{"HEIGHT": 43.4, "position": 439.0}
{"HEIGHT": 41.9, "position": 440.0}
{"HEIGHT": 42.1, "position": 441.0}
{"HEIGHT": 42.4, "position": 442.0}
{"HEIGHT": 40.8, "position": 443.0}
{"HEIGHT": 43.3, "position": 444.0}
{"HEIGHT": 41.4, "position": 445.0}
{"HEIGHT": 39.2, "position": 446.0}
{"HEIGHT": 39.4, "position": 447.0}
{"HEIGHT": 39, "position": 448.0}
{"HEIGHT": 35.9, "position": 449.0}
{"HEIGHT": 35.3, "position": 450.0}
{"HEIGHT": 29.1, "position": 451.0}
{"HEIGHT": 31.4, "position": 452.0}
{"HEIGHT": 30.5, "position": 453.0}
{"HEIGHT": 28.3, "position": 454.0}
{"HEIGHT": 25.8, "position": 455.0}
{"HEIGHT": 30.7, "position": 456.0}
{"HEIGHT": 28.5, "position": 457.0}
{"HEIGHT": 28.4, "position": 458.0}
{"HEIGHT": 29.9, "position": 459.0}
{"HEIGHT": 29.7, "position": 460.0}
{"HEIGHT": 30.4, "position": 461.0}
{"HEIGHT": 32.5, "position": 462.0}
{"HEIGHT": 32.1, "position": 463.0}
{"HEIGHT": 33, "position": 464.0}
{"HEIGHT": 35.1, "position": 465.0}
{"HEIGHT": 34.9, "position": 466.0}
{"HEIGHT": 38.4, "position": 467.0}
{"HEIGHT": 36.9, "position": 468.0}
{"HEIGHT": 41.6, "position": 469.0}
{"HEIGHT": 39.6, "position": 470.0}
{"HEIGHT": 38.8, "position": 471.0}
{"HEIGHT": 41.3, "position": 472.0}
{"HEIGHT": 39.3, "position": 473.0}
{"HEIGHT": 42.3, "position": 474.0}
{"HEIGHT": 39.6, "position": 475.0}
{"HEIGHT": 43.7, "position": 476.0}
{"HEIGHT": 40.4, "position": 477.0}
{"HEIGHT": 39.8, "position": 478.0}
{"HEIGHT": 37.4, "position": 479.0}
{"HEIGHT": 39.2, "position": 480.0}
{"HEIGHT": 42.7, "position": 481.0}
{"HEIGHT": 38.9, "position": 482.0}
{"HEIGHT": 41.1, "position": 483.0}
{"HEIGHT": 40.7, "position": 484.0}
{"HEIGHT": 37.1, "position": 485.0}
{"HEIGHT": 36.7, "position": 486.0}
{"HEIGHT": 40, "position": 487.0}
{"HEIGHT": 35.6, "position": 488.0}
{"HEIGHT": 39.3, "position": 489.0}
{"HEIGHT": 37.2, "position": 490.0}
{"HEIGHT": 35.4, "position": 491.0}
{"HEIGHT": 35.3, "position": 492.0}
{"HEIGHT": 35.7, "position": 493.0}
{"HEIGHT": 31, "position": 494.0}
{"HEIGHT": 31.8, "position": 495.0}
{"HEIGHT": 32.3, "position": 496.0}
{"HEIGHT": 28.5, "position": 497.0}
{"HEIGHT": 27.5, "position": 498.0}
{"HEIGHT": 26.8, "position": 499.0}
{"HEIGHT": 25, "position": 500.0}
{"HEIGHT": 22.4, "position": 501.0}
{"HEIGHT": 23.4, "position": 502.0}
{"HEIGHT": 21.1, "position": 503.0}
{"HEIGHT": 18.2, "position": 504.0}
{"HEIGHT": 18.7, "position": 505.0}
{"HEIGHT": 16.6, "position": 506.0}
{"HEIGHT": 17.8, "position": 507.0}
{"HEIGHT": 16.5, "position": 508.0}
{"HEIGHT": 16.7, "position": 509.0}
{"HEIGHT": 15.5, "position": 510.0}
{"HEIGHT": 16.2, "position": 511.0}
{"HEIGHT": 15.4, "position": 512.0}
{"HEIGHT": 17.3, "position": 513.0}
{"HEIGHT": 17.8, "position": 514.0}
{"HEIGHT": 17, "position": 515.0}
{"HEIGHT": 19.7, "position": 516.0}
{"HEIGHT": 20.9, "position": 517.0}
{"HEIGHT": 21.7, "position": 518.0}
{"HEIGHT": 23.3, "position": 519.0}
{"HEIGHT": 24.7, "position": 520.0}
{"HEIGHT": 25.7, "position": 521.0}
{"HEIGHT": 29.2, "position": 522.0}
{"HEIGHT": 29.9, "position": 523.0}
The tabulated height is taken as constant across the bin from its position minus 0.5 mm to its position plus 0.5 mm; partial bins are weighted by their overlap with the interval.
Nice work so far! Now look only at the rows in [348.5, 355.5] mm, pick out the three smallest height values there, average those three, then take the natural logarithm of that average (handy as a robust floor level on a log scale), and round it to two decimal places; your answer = 3.78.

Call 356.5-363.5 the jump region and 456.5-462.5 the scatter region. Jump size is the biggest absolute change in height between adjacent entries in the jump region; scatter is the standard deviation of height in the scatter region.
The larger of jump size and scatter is 6.3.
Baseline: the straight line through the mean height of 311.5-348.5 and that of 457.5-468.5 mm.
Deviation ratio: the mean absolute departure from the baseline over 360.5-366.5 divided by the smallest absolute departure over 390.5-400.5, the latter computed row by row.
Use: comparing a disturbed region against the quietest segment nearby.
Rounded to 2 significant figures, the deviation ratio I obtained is 0.61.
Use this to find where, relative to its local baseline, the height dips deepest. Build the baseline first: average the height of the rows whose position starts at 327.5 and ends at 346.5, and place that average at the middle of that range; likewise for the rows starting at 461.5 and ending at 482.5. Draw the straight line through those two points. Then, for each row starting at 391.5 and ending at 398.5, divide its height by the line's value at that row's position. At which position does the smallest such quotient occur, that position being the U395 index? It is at 397.0 mm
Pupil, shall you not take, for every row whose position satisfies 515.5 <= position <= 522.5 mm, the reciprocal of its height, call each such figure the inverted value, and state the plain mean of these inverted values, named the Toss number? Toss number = 0.0430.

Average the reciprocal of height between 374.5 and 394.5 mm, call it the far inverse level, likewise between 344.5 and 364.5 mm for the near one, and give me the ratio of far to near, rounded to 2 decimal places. 1.00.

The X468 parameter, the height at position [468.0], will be 36.9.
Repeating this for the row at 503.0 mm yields 21.1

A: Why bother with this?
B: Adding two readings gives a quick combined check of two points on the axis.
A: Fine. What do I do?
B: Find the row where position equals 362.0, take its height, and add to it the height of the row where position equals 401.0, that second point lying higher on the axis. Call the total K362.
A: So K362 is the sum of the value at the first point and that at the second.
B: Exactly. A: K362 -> 90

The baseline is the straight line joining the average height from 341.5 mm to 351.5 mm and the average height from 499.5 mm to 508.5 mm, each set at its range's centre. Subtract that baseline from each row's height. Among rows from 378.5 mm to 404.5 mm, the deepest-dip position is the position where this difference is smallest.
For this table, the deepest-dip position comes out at 381.0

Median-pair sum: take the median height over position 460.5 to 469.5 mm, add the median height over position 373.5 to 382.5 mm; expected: 79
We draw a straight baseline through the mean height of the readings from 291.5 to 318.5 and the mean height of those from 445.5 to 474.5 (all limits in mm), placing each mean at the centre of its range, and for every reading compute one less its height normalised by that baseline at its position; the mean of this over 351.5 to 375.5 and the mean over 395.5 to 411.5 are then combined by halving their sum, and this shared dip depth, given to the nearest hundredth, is -0.17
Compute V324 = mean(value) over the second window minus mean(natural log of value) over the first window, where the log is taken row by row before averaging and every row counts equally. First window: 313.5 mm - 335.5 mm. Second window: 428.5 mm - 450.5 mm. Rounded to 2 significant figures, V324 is 38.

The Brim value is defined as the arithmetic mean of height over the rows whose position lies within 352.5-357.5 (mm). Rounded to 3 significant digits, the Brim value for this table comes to 44.8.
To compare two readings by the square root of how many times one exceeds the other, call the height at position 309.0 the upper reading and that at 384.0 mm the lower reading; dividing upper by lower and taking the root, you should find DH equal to 1.05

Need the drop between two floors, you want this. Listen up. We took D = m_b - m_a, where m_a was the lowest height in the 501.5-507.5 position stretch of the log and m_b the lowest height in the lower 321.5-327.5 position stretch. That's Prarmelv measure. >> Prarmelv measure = 25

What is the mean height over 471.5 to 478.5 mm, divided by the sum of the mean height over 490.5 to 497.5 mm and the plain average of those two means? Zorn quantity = 0.59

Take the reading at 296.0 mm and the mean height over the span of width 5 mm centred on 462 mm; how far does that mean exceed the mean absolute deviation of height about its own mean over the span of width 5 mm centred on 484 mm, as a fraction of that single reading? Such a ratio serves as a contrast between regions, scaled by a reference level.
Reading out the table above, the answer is 0.65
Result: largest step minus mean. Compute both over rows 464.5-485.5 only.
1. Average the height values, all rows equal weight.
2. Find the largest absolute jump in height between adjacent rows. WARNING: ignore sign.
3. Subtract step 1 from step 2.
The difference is -34.8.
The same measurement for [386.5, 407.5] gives -40.6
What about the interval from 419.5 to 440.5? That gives -37.0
